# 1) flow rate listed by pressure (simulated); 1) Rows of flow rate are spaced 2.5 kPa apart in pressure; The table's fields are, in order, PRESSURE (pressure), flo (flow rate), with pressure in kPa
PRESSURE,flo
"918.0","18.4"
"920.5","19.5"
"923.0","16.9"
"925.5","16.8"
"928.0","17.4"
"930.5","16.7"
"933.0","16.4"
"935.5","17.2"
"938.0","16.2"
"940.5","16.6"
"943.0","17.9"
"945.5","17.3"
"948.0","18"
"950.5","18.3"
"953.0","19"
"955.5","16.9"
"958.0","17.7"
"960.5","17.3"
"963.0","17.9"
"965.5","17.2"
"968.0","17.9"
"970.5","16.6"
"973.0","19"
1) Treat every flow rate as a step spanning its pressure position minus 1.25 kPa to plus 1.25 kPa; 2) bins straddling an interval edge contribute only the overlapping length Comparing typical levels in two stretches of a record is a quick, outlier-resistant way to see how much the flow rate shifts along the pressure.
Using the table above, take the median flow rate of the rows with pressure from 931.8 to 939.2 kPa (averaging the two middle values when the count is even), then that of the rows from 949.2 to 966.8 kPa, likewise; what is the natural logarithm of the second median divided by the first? 0.08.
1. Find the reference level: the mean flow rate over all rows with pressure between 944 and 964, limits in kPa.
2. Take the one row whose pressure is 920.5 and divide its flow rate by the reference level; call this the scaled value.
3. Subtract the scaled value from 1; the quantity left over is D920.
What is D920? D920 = -0.096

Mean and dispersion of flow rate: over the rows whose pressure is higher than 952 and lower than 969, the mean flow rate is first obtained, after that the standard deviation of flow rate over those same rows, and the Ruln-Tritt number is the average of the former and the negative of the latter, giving 8.5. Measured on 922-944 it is 8.2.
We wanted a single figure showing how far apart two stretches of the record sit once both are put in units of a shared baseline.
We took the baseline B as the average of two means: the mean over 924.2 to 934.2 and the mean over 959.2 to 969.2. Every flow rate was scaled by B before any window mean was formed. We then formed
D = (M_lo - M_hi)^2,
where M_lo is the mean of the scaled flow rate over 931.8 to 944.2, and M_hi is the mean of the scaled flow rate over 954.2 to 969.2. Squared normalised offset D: 0.0013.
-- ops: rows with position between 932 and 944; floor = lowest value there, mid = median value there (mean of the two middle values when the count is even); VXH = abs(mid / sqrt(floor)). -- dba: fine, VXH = 4.12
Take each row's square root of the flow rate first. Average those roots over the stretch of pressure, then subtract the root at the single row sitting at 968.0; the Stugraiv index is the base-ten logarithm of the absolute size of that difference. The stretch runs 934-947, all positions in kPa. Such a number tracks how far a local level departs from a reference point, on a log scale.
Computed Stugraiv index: -0.99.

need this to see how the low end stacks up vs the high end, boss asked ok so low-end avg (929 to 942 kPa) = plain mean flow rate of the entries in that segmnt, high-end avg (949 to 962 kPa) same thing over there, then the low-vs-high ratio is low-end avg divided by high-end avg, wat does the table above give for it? 0.93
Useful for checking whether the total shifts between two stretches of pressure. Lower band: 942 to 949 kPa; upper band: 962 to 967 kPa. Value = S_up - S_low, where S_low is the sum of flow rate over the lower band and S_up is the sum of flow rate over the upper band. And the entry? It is -18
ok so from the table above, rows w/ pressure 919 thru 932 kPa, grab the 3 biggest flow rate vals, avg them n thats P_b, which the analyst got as 17.9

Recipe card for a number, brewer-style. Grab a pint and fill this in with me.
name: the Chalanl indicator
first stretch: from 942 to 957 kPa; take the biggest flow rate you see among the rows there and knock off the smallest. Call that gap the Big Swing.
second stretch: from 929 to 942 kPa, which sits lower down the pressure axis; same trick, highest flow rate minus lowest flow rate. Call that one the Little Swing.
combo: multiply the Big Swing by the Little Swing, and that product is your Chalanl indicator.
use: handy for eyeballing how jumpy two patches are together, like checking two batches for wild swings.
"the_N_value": 2.1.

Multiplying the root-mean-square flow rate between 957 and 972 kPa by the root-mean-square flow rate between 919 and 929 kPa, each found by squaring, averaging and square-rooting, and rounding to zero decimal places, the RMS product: 308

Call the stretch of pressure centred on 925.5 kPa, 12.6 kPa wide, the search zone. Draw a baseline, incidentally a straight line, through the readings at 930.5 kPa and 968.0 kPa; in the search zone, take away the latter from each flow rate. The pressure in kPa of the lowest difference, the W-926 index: 930.5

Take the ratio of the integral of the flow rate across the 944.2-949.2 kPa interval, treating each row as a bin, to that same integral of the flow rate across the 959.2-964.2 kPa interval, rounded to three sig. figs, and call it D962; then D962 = 1.00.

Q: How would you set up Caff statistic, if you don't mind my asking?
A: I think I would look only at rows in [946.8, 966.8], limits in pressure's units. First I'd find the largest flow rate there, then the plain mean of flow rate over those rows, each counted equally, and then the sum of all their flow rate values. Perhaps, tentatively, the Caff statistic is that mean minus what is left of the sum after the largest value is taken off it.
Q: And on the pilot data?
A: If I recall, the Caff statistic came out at -106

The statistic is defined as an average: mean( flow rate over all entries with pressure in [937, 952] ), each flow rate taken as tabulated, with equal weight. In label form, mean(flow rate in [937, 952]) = 17.4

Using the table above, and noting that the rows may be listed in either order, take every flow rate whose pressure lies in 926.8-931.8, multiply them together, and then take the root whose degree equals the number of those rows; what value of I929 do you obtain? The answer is 17.0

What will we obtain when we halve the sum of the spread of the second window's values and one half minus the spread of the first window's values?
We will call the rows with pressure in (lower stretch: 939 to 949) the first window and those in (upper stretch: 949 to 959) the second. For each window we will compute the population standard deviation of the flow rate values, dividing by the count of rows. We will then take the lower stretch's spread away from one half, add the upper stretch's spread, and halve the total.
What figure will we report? 0.36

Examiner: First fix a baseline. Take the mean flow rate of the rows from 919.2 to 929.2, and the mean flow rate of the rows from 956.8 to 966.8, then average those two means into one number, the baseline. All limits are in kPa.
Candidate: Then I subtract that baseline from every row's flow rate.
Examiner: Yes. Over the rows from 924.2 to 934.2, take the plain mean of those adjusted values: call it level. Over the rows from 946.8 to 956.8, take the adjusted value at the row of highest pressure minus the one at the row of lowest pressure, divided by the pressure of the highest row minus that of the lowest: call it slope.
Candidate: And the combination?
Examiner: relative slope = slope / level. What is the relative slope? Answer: 0.19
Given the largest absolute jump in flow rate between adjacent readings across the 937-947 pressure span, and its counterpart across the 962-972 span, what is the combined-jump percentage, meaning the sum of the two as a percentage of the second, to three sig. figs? 200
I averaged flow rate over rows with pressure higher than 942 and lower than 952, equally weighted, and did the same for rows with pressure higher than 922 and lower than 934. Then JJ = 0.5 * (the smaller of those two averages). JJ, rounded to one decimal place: 8.4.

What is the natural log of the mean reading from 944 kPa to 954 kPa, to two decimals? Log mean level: 2.90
